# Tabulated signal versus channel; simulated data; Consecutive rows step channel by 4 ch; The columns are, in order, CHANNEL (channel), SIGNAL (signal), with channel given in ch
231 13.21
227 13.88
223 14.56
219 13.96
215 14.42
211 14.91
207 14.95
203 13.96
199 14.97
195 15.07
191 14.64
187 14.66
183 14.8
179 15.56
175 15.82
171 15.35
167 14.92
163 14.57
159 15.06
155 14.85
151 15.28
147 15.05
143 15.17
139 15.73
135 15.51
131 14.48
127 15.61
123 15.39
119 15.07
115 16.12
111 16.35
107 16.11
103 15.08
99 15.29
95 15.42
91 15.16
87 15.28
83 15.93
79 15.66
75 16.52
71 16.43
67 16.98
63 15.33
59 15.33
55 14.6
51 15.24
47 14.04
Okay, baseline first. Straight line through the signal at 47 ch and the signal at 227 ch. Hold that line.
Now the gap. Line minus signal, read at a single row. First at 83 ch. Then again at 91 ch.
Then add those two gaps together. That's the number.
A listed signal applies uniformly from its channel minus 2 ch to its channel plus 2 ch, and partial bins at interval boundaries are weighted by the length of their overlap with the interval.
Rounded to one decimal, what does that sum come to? -3.1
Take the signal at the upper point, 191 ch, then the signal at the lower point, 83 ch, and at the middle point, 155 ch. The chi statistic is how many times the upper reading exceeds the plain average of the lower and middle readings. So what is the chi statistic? 0.95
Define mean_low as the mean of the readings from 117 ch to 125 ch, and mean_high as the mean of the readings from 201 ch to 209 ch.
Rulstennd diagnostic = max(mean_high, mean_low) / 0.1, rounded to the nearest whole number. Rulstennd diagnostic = 152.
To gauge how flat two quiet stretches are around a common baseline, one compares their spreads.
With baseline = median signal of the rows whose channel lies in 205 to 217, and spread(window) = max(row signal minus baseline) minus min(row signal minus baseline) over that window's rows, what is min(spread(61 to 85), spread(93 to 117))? 1.3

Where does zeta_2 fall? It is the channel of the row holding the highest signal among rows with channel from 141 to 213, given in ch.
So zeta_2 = 175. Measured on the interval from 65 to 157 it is 67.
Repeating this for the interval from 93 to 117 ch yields 111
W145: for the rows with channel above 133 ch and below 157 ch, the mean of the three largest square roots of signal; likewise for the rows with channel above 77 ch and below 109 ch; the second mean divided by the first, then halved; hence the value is 0.506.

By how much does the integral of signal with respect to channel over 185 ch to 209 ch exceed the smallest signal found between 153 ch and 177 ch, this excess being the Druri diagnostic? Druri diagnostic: 338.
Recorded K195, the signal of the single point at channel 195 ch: 15.07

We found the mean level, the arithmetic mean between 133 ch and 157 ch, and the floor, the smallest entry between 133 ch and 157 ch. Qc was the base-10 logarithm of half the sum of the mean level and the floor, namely 1.178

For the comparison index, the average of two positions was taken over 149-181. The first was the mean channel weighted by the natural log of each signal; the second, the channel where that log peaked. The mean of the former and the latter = 170.0 ch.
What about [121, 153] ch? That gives 138.0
